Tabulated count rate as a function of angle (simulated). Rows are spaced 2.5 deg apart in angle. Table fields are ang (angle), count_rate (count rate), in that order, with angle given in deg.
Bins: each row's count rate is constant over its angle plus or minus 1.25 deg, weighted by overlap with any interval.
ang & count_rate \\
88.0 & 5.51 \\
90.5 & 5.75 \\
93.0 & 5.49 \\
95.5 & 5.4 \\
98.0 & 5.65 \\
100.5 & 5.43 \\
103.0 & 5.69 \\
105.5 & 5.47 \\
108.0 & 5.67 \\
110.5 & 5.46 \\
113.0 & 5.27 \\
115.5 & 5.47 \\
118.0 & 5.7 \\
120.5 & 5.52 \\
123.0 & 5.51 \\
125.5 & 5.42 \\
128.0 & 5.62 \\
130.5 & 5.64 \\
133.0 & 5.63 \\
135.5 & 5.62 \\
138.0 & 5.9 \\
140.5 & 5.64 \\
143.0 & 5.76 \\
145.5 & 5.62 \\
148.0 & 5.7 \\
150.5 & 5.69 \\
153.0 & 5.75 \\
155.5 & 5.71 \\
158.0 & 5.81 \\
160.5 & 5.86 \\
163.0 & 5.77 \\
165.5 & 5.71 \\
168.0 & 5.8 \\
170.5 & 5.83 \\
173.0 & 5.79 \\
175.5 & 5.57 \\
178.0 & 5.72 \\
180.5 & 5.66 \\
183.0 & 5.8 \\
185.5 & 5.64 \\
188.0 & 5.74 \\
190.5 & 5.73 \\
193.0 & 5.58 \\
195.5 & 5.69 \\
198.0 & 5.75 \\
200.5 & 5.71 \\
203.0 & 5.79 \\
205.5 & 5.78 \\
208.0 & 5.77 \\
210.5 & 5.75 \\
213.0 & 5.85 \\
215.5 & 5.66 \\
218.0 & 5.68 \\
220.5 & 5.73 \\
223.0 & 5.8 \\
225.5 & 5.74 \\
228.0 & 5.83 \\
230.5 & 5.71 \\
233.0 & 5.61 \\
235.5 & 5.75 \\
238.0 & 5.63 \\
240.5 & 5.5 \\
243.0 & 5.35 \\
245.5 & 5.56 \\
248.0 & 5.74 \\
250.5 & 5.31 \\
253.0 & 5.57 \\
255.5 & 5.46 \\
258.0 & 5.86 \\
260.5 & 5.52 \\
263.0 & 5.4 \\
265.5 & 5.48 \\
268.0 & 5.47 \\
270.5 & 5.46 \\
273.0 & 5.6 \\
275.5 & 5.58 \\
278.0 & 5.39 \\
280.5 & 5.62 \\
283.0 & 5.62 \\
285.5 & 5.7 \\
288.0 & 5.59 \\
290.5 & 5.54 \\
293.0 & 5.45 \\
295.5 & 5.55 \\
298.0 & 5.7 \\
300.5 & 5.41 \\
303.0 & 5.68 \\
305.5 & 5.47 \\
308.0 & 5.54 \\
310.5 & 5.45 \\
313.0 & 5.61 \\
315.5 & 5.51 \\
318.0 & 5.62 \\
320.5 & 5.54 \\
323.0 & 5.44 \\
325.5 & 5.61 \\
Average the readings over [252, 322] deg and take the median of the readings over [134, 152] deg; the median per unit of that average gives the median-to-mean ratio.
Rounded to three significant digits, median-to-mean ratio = 1.03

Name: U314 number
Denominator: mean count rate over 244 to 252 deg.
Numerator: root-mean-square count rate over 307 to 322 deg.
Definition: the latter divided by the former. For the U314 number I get 1.00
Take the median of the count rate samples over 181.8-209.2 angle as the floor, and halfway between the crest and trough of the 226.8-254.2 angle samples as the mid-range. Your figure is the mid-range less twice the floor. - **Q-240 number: -5.91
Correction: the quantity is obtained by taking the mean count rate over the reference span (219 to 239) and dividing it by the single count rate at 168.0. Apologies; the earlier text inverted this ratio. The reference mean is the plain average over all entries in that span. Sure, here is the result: 0.99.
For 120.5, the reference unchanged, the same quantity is 1.04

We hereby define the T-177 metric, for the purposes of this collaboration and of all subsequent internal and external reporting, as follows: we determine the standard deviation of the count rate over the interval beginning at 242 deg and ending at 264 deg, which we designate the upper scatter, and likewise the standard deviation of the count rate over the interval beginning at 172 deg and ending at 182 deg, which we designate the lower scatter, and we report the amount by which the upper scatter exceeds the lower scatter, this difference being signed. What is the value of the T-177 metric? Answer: 0.09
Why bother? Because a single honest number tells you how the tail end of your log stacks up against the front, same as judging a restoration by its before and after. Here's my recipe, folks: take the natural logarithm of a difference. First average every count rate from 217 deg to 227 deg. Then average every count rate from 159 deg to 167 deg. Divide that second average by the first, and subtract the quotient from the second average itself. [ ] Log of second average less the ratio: 1.56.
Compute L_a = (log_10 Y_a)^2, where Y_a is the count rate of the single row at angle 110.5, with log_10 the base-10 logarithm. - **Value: 0.543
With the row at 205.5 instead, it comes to 0.581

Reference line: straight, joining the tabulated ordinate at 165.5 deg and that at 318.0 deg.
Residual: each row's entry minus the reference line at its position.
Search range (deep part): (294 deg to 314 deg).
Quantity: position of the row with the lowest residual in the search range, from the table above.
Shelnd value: 300.5 deg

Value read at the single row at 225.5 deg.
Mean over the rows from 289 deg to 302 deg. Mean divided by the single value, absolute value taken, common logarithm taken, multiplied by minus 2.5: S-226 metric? 0.040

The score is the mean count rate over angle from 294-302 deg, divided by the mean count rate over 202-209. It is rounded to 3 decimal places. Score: 0.961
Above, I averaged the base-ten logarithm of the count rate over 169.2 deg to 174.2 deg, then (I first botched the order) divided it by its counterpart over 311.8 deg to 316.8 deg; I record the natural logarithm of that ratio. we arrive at 0.025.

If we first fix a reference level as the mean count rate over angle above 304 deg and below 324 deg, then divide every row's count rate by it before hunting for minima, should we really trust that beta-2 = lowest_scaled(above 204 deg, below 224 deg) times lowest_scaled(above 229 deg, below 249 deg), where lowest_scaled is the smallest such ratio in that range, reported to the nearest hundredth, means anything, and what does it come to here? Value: 0.99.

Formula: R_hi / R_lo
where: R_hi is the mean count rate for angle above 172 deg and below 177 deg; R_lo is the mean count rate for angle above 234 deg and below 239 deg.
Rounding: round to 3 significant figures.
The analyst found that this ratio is 0.998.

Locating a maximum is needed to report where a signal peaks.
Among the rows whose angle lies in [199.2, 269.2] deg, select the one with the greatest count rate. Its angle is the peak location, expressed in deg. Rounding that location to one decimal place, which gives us 258.0 deg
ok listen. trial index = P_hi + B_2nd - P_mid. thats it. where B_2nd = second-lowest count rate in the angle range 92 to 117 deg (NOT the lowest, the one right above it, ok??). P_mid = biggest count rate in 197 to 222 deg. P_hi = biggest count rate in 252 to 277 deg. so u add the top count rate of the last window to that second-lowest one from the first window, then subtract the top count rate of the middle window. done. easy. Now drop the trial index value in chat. 5.41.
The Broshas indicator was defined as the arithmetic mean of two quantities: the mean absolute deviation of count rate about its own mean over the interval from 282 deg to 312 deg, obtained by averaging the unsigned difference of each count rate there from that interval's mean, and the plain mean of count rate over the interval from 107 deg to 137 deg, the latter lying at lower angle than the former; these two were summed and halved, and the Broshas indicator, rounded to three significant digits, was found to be 2.81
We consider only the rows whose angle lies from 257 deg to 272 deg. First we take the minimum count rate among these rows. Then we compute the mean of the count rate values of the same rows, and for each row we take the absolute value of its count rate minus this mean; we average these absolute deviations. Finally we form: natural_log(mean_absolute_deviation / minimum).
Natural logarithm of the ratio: -3.90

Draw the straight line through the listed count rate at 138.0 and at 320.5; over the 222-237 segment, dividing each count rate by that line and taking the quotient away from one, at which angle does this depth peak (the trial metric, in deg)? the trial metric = 233.0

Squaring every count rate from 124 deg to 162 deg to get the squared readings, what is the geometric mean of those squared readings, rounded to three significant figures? 32.4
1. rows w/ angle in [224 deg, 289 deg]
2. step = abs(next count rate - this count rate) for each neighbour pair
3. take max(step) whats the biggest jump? 0.43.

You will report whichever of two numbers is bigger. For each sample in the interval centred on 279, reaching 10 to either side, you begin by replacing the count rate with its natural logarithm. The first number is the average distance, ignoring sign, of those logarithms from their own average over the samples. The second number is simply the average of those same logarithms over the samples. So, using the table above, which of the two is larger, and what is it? 1.717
